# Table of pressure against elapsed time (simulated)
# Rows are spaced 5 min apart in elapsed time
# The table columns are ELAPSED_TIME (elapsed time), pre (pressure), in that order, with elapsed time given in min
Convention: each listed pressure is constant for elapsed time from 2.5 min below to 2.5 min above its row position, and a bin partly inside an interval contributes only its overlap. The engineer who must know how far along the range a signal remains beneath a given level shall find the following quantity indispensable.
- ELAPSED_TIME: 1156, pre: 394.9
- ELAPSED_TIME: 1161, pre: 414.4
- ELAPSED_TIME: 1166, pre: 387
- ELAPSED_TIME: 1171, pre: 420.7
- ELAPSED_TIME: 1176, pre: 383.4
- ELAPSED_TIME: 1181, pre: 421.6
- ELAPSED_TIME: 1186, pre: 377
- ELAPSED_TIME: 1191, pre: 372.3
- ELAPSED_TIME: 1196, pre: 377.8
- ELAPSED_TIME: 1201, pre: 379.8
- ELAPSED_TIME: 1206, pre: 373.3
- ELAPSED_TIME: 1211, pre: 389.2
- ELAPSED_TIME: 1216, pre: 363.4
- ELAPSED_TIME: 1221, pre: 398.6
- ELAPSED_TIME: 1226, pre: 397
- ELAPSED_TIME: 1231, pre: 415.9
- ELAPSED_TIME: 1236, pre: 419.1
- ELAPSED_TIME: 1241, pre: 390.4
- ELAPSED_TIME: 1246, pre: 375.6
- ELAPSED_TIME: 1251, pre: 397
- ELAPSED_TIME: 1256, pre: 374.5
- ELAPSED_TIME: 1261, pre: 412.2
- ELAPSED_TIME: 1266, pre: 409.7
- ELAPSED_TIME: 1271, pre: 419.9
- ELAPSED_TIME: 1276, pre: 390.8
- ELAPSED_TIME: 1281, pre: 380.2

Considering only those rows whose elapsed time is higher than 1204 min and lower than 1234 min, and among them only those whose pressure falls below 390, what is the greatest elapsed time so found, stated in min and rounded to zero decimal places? 1216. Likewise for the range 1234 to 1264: 1256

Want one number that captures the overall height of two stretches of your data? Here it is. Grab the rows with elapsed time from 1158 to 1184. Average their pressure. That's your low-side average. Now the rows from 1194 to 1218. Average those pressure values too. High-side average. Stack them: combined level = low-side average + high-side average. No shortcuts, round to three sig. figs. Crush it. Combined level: 782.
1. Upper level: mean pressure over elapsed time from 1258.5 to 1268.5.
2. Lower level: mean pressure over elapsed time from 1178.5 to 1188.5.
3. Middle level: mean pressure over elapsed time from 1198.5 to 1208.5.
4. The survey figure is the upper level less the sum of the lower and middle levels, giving -365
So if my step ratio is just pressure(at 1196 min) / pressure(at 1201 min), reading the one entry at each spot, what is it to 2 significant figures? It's 0.99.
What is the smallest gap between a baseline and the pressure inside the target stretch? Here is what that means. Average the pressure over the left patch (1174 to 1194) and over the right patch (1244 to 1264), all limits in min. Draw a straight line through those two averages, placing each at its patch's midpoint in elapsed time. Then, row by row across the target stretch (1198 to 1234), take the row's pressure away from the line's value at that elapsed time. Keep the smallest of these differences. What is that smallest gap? -26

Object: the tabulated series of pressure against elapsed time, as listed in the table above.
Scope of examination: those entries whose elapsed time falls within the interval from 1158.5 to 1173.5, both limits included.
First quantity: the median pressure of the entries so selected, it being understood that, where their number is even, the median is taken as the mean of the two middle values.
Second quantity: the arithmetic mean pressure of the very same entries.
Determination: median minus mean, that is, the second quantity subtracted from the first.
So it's 7.0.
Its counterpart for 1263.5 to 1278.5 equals 2.9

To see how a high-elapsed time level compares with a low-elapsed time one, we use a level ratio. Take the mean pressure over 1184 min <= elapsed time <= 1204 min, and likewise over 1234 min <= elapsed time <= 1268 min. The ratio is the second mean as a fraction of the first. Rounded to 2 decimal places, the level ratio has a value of 1.05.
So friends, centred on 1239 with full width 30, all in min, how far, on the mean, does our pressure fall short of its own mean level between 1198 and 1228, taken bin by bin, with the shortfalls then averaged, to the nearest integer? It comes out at -16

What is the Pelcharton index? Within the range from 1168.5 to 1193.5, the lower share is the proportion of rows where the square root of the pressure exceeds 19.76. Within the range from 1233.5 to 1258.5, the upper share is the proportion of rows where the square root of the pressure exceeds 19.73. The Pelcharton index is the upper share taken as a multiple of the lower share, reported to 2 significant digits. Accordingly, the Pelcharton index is 1.5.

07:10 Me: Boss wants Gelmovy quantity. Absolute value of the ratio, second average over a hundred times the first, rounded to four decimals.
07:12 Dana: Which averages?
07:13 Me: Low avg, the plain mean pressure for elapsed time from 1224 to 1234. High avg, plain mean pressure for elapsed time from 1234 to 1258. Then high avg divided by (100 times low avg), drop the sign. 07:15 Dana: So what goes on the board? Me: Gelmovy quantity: 0.0096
